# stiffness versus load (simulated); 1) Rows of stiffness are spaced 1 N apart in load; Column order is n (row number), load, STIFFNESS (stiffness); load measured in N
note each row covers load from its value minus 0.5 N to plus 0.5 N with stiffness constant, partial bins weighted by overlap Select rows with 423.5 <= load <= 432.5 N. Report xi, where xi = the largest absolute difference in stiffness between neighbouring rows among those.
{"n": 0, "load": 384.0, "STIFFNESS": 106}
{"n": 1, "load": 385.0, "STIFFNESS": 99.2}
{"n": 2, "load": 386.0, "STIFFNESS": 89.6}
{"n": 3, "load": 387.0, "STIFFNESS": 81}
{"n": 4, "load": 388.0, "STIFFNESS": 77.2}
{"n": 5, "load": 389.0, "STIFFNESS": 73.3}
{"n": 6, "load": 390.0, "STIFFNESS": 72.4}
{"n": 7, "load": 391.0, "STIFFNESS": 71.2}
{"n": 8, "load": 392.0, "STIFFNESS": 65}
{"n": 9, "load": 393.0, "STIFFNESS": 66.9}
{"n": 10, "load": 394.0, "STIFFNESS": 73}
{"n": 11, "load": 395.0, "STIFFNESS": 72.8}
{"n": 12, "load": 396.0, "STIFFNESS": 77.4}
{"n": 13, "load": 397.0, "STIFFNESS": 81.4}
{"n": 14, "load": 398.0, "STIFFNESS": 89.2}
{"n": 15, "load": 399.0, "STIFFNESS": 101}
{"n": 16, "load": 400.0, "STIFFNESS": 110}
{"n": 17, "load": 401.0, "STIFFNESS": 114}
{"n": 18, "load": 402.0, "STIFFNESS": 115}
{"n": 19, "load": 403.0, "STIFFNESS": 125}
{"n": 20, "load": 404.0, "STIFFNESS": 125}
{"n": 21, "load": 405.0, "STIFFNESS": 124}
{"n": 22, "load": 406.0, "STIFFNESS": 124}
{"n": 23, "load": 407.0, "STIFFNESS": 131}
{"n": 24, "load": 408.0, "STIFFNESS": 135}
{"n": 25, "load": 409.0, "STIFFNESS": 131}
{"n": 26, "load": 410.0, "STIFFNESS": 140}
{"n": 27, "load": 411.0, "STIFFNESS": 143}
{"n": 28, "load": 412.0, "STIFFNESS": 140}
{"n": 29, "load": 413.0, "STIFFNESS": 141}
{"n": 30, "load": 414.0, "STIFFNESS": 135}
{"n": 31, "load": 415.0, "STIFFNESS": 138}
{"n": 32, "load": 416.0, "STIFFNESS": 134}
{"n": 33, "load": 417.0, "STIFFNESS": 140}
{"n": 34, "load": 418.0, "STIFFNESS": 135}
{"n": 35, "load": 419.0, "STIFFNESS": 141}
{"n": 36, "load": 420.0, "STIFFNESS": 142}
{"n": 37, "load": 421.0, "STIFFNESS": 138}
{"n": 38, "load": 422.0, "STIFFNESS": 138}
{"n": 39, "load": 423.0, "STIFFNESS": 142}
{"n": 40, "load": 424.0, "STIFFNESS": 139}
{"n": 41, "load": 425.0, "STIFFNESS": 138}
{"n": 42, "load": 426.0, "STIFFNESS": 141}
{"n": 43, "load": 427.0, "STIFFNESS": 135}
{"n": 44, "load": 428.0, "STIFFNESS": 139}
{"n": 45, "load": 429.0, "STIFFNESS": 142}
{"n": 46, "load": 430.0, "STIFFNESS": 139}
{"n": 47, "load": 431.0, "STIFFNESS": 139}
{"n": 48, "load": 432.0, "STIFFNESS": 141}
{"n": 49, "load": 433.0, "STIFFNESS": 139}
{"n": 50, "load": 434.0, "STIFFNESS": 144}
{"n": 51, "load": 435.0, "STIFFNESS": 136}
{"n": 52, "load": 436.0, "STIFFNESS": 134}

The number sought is 6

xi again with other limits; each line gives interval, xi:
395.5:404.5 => 12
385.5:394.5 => 9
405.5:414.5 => 9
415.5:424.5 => 6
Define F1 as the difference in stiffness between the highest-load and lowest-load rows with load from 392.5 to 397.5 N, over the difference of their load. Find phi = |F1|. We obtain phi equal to 3.6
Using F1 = 3.6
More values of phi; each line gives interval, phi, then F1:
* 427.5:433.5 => 0.0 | 0.0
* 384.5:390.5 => 5.4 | -5.4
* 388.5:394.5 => 0.1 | -0.1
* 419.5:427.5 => 1.0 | -1.0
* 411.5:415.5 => 0.7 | -0.7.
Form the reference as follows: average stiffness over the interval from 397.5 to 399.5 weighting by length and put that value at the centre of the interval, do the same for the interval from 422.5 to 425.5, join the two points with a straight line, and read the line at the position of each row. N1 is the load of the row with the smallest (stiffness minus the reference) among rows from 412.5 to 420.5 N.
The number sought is 418.0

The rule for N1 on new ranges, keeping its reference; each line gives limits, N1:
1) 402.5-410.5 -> 406.0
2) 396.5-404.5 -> 397.0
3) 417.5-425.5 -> 425.0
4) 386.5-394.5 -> 392.0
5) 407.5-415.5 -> 414.0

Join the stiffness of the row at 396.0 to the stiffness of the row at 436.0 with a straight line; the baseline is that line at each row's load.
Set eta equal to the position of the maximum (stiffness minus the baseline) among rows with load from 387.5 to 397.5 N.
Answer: 388.0 N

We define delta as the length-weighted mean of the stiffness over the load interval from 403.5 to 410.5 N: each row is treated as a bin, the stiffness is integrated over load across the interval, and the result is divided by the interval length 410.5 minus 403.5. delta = 130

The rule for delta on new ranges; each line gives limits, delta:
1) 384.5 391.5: 81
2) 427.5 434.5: 140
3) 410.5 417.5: 139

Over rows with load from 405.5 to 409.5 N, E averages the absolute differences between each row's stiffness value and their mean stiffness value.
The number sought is 3.1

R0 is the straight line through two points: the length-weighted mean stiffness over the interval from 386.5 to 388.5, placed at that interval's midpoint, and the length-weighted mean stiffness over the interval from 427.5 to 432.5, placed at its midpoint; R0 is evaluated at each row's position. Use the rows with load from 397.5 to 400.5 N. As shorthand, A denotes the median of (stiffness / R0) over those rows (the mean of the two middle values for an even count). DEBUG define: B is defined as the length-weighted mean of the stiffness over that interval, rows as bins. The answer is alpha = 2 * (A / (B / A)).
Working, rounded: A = 1.06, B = 100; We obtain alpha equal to 0.0223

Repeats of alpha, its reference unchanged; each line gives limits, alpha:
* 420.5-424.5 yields 0.0167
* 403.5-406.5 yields 0.0228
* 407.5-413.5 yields 0.0221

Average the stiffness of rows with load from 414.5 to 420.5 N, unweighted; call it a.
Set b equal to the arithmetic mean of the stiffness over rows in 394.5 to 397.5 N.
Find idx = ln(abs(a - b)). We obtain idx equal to 4.1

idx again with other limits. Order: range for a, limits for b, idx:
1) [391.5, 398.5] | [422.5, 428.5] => 4.2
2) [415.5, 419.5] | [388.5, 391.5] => 4.2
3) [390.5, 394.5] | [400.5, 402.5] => 3.8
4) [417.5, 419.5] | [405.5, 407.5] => 2.4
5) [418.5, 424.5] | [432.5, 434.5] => 0.4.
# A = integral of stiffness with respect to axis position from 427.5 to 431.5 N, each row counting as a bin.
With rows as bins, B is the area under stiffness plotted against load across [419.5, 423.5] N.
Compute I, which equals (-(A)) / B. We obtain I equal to -1.00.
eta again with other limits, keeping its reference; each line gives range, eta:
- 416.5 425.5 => 417.0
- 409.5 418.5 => 411.0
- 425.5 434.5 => 426.0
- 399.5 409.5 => 408.0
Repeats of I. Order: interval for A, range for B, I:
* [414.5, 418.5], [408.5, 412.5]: -0.99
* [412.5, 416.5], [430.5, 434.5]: -0.97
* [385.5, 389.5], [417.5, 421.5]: -0.58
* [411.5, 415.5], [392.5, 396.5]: -1.91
